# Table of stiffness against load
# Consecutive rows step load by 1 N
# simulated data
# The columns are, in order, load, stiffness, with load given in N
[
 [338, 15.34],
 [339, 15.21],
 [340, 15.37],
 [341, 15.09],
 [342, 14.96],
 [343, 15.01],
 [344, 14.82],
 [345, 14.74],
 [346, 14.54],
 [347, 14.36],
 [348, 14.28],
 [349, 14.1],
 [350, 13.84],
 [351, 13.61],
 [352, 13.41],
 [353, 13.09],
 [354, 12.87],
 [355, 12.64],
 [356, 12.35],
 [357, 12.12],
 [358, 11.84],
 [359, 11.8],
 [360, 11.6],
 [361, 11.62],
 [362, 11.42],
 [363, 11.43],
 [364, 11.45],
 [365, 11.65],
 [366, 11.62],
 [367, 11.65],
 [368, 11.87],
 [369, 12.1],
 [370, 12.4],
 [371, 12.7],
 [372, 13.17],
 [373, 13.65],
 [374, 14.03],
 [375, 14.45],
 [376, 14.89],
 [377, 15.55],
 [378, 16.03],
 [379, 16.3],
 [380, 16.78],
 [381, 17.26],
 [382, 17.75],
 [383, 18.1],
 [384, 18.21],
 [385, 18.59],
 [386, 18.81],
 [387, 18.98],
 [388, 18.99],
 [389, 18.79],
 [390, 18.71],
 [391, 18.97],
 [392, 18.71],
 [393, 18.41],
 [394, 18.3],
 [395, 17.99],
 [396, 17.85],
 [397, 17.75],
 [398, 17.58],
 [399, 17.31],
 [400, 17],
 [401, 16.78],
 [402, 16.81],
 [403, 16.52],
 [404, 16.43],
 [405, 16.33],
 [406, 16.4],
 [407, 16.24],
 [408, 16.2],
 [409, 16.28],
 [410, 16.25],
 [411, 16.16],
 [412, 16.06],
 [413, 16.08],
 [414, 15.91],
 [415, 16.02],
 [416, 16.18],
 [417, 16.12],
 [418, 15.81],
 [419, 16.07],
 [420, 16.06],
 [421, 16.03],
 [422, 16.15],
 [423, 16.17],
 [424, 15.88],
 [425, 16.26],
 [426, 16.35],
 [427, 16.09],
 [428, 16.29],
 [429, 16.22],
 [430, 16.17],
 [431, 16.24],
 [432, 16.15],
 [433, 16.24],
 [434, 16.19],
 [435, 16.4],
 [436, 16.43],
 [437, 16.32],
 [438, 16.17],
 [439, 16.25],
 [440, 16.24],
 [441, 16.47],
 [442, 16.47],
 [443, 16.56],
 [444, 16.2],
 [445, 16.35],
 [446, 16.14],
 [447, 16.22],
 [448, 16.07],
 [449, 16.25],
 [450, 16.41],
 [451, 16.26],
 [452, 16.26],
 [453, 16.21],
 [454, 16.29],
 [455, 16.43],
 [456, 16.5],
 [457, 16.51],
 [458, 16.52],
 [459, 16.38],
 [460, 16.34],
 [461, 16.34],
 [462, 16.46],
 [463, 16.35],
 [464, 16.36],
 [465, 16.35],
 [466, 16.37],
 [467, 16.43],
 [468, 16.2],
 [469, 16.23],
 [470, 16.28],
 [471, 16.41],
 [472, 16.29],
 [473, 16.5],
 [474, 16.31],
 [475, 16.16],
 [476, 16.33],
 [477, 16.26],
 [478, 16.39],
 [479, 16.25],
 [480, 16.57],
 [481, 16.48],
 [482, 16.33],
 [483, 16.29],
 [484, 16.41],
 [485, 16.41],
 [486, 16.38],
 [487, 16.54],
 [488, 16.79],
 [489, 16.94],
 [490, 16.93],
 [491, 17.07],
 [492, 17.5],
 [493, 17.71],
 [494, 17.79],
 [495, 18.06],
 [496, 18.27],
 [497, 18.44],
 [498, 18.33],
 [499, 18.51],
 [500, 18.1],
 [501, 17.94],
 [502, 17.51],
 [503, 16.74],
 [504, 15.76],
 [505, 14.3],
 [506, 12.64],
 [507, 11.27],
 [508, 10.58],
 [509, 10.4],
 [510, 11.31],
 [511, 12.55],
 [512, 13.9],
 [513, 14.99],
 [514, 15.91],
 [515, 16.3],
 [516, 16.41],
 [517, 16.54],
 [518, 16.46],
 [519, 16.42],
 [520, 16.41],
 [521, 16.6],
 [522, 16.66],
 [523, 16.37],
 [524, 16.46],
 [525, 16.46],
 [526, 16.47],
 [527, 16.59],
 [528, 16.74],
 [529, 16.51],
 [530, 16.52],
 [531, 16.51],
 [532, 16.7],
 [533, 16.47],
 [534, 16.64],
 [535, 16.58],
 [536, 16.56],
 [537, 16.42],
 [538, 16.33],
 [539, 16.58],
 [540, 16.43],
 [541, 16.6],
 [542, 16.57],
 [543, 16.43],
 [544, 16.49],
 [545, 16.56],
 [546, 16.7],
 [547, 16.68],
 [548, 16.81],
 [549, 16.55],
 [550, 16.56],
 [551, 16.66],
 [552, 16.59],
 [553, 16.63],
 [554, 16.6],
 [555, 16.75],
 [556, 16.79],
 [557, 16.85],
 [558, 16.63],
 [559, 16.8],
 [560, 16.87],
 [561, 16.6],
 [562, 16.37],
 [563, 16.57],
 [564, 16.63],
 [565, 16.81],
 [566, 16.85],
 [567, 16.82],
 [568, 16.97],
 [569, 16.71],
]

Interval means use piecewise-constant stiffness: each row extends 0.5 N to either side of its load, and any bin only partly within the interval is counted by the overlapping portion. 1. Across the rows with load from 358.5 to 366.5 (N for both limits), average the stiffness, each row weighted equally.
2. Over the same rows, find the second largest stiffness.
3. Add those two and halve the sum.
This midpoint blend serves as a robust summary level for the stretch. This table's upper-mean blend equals 11.6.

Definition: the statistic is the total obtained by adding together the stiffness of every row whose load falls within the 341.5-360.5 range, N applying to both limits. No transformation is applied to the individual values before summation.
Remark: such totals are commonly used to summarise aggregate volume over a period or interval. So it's 256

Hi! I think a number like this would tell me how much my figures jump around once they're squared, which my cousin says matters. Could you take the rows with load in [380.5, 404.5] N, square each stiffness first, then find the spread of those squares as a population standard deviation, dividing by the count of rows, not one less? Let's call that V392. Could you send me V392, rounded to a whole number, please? 29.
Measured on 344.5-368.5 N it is 29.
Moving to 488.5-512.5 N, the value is 81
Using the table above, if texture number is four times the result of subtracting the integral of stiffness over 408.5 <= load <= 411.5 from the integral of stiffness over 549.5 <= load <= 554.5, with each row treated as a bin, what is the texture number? 137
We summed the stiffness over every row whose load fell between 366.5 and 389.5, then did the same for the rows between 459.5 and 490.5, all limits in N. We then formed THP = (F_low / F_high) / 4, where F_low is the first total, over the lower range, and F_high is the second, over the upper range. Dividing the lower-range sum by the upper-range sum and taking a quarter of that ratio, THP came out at 0.18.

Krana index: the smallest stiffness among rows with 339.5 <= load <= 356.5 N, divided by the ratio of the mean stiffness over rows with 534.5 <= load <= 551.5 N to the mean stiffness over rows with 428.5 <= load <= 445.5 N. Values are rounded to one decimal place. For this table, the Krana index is 12.2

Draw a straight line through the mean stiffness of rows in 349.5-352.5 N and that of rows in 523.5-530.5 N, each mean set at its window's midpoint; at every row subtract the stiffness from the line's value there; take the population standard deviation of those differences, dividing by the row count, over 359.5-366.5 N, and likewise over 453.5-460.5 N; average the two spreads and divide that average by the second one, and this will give 1.0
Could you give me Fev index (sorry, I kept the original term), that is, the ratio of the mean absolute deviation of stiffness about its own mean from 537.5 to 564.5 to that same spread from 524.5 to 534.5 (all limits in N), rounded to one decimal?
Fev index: 1.2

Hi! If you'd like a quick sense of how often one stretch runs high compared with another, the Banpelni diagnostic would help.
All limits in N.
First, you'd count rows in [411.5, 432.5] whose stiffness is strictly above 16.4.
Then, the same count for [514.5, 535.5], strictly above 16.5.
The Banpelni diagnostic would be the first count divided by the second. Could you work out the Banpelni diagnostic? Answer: 0.0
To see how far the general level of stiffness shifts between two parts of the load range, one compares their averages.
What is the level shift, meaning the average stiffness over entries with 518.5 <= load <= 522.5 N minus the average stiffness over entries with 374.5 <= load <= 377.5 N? 1.6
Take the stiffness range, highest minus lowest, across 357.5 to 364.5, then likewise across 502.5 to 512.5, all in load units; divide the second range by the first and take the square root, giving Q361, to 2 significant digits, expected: 3.9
